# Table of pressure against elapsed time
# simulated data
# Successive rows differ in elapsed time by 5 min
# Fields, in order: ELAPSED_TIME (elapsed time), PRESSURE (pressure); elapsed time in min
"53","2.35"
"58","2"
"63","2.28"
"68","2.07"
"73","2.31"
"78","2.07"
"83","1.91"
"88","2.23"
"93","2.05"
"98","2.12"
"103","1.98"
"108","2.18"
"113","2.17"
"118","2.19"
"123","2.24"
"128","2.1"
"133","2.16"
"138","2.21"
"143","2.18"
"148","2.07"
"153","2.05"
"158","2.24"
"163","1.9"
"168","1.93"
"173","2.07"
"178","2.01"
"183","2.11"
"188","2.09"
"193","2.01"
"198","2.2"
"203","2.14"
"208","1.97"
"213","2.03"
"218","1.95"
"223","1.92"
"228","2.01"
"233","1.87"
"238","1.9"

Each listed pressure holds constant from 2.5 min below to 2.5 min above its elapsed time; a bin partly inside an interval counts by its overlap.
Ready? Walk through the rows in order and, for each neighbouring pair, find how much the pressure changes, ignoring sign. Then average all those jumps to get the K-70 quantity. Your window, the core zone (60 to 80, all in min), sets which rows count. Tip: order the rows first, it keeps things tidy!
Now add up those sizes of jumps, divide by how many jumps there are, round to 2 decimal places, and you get 0.23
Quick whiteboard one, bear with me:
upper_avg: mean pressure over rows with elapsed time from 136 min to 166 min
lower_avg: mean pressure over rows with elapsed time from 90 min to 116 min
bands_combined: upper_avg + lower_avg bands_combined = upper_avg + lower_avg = 4.21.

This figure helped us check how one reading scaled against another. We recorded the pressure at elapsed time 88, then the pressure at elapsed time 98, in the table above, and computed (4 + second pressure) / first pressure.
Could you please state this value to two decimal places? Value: 2.74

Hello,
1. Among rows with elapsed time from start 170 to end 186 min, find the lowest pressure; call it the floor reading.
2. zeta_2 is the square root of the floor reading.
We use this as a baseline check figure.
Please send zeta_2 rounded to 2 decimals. 1.42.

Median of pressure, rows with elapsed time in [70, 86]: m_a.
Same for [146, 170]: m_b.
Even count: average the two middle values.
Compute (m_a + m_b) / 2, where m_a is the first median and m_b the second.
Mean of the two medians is 2.06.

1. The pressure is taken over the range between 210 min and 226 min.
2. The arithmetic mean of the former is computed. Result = 1.97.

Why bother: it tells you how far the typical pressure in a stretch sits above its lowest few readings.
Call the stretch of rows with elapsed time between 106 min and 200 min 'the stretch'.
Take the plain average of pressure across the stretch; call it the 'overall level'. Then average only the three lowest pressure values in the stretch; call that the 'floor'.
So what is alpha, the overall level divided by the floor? 1.08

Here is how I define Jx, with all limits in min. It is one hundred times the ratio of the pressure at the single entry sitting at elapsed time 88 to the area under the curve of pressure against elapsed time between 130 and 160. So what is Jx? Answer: 3.5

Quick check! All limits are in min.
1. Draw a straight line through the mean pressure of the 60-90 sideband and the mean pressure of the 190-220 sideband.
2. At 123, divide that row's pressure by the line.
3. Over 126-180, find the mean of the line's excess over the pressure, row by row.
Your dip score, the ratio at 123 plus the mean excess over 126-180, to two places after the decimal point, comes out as 1.07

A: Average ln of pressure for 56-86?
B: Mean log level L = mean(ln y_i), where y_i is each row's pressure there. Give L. 0.74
